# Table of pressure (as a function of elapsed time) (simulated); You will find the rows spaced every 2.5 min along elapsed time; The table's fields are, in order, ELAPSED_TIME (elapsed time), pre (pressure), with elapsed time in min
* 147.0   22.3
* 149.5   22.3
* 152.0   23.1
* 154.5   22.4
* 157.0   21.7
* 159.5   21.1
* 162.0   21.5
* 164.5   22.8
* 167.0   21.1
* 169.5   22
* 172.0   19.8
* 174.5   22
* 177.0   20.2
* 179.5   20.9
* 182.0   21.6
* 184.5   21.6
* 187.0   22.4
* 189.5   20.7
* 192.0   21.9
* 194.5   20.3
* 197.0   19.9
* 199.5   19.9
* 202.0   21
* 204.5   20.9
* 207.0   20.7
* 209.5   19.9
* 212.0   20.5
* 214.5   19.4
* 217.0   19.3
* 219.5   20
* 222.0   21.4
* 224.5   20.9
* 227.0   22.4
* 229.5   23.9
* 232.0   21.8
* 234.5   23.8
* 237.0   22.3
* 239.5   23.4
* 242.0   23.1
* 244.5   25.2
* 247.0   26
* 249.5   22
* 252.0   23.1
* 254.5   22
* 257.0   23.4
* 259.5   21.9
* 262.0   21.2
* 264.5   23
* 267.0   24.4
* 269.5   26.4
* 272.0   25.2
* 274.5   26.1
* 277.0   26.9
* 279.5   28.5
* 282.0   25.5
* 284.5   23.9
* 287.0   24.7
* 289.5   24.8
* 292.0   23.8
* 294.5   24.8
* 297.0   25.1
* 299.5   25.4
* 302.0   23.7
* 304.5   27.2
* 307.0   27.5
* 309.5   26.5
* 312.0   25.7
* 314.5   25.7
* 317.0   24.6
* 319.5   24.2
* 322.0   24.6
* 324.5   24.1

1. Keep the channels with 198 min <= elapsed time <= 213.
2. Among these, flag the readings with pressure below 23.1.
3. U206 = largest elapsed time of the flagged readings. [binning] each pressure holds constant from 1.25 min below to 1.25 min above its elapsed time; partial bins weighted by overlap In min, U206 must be 212.0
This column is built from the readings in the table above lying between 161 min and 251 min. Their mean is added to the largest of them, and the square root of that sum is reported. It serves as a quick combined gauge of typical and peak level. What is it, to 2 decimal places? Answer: 6.90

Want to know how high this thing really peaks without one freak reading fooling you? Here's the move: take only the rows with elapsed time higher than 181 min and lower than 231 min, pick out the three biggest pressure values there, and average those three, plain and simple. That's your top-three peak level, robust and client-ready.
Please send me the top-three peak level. 22.9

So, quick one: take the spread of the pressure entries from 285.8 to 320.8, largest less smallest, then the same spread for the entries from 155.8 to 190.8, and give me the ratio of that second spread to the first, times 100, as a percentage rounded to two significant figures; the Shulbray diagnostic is 79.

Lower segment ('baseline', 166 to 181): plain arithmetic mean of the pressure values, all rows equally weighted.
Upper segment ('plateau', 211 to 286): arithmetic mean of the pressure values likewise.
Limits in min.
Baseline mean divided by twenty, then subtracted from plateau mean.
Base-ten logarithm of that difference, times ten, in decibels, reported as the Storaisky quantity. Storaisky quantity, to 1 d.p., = 13.5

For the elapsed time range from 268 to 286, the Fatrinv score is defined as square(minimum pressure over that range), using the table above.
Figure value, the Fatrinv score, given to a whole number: 571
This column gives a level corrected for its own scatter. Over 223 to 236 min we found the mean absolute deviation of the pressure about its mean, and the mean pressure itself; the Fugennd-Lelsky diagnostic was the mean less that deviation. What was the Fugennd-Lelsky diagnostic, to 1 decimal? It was 21.5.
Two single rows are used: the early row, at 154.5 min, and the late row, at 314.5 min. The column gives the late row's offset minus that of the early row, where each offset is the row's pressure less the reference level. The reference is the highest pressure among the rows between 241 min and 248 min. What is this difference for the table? 3.3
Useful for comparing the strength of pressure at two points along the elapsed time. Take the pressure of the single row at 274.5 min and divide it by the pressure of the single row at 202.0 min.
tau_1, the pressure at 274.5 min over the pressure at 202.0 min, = 1.24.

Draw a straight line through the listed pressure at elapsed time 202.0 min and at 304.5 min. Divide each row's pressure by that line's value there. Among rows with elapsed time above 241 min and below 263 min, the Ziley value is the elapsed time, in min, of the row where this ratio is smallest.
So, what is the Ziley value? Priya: 262.0 min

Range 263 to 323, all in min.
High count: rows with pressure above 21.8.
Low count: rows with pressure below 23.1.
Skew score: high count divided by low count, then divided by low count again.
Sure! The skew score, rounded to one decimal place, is 24.0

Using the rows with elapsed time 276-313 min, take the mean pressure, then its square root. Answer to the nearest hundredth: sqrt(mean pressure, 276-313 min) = 5.06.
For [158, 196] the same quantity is 4.62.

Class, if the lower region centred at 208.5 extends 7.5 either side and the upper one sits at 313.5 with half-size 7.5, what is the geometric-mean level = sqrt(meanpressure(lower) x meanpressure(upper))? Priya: 22.9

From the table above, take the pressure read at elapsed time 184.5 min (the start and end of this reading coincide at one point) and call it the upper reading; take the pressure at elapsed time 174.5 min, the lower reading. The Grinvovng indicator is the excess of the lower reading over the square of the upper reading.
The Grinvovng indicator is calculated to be -445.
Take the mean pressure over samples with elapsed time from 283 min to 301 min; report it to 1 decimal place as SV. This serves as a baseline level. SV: 24.6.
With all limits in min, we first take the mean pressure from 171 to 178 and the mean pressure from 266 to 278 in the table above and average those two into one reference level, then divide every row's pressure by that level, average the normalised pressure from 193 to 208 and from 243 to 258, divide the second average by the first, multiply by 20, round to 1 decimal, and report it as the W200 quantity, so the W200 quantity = 23.1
